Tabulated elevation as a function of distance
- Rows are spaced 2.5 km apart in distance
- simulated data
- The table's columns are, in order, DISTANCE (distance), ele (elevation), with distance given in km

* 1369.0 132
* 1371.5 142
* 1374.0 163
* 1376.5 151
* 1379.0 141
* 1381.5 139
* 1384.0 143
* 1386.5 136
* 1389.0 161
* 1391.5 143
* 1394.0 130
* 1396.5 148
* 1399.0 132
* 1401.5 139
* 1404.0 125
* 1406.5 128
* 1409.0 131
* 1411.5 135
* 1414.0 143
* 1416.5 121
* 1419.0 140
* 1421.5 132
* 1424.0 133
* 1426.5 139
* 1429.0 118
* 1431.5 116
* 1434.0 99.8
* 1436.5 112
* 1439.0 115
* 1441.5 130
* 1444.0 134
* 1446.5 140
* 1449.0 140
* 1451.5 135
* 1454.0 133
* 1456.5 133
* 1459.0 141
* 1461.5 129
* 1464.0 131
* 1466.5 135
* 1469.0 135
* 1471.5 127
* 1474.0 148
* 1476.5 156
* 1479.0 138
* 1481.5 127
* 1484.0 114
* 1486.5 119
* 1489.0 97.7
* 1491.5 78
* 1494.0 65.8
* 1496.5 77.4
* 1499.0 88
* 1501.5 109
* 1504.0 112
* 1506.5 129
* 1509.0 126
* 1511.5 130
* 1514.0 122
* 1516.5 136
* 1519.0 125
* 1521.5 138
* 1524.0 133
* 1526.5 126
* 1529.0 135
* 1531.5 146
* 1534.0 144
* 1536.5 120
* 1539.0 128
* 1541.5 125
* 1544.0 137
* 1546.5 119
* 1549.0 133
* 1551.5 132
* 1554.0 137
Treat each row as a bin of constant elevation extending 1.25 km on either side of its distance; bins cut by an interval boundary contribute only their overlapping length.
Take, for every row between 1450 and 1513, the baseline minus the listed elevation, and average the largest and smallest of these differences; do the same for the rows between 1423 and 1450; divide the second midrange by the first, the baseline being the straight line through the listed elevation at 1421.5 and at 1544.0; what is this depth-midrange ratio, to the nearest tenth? 0.5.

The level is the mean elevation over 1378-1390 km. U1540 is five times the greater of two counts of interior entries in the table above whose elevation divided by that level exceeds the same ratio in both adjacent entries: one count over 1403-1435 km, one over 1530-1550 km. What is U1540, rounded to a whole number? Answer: 15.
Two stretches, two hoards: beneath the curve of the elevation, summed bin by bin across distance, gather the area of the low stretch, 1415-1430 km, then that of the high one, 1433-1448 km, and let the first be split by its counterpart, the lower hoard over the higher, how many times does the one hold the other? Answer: 1.07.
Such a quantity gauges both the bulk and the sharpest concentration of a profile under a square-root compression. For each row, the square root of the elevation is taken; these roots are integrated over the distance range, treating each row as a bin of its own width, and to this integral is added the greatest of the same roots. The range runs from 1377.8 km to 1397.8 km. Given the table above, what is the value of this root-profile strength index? 251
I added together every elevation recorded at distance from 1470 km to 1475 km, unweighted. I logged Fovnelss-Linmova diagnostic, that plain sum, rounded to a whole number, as 275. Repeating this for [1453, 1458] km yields 266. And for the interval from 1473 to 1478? 304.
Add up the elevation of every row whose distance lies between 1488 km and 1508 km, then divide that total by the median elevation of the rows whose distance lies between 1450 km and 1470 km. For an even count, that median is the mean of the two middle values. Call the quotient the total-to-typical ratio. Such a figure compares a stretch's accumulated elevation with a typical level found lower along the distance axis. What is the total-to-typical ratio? 5.6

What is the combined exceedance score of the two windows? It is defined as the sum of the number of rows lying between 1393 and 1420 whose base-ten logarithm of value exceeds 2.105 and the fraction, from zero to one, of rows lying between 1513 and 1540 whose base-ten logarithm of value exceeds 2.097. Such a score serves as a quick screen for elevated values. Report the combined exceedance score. 9.7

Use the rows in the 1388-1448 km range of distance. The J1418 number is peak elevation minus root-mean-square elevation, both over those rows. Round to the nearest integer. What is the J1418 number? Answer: 29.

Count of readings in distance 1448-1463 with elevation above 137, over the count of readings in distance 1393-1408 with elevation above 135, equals 1.0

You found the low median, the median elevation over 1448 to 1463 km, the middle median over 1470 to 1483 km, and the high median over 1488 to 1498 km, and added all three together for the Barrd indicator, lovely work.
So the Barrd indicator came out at 350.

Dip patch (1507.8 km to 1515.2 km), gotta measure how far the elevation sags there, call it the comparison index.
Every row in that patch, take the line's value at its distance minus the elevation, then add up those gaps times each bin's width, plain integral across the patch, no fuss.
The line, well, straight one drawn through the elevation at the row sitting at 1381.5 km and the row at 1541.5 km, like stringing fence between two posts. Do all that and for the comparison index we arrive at 12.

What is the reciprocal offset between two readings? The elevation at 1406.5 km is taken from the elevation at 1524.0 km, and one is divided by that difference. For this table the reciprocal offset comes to 0.20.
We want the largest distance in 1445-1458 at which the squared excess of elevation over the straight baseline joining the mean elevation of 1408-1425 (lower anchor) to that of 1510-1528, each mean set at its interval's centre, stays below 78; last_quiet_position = 1456.5 km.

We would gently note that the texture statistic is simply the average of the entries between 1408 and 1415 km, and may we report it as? 136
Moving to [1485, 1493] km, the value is 98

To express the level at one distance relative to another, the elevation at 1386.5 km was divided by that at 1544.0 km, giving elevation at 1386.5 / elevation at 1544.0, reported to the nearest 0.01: 0.99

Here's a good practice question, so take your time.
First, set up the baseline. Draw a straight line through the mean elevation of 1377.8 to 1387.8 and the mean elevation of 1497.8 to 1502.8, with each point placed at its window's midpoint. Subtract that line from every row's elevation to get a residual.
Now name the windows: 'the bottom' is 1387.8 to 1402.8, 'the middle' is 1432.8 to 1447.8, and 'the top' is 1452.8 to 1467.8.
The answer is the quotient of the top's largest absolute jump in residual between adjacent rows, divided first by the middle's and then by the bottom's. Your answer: 0.037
